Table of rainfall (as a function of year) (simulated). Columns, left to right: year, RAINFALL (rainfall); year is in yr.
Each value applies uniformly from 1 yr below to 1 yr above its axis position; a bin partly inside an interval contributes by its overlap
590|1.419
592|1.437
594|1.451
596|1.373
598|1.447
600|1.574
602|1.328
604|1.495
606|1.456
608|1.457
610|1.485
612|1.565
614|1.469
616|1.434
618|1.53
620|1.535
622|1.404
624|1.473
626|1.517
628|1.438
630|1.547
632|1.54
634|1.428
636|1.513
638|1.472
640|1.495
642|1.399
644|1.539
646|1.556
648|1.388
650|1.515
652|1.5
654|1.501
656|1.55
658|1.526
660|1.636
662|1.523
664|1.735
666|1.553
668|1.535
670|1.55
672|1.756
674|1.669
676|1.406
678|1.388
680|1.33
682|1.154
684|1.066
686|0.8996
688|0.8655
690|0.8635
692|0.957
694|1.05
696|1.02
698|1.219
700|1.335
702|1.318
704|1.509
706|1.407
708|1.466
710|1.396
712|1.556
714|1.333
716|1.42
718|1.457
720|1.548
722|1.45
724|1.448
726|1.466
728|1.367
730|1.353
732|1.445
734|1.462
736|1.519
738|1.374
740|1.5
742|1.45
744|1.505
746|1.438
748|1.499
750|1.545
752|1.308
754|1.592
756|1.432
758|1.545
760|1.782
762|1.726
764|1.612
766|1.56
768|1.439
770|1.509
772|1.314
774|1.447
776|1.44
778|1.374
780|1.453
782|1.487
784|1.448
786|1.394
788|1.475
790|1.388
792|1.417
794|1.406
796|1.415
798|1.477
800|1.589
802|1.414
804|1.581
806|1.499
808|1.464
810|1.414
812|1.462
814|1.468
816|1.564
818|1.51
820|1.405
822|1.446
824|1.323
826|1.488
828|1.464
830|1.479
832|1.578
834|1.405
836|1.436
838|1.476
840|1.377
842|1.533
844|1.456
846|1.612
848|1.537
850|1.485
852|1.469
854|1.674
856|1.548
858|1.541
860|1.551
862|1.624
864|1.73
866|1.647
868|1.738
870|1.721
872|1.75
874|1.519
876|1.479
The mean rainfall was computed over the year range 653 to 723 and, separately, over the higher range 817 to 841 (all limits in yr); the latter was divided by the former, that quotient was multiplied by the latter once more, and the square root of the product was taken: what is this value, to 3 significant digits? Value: 1.24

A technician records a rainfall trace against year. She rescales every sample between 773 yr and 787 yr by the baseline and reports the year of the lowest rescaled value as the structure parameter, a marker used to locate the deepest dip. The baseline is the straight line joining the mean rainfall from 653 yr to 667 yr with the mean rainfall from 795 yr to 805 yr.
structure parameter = 778 yr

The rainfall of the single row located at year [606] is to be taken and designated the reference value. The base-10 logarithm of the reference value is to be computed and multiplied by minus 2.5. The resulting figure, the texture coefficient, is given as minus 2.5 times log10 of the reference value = -0.408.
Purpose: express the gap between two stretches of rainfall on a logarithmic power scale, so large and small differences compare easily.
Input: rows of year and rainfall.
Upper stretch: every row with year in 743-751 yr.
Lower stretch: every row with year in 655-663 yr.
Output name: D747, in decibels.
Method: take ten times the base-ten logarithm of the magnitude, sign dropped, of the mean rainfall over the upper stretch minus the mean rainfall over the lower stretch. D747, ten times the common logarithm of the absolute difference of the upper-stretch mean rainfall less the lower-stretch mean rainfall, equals -12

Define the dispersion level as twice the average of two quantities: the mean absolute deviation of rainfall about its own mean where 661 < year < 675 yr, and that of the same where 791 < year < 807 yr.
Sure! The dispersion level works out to 0.15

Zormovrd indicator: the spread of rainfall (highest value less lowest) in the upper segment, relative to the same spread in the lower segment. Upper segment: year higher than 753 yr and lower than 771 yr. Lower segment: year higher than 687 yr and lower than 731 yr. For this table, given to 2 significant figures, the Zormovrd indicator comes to 0.51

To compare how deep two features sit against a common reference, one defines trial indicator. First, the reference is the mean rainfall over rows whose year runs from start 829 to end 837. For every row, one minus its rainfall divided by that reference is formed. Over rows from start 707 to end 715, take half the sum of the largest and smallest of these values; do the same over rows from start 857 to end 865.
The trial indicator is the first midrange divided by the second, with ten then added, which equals 9.8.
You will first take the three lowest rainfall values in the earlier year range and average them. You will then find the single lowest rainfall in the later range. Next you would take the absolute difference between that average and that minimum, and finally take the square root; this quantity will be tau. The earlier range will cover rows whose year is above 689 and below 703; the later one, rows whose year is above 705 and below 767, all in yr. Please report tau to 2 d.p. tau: 0.60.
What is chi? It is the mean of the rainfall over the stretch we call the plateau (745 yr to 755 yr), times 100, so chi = 148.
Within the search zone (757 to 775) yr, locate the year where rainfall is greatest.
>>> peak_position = 760 yr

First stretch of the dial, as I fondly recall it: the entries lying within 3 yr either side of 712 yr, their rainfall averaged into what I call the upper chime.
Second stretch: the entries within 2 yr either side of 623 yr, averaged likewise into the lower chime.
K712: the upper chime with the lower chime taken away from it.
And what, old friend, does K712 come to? -0.010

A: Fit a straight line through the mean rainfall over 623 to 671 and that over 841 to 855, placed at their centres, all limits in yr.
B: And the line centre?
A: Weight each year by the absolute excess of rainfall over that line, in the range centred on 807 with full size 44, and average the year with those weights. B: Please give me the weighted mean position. 806.0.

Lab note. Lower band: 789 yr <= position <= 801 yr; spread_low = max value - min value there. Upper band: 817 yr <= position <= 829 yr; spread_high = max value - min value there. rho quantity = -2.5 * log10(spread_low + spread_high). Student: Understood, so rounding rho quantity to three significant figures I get 1.03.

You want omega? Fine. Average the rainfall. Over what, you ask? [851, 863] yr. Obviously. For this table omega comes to 1.57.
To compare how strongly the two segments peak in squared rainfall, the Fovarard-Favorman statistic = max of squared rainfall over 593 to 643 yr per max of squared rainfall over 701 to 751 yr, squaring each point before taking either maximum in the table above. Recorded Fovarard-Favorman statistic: 1.02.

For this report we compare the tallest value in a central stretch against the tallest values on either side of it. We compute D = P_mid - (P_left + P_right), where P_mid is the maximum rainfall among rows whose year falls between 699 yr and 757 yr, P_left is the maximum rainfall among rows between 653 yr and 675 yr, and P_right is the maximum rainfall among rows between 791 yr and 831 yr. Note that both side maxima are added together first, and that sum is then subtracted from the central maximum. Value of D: -1.75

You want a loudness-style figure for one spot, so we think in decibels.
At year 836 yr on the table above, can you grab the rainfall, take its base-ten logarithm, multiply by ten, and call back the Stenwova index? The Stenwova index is 1.6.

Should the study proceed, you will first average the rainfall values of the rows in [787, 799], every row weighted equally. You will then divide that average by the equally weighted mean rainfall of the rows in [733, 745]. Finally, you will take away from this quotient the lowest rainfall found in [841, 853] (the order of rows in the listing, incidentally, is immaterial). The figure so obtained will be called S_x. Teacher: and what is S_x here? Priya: -0.48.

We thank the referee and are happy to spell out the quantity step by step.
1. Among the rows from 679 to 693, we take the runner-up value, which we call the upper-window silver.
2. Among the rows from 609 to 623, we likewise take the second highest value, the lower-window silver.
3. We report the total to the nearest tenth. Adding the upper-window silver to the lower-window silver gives 2.7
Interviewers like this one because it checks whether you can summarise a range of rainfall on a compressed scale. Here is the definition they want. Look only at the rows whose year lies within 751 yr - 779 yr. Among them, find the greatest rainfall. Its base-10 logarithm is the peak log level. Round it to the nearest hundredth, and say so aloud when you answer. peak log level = 0.25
